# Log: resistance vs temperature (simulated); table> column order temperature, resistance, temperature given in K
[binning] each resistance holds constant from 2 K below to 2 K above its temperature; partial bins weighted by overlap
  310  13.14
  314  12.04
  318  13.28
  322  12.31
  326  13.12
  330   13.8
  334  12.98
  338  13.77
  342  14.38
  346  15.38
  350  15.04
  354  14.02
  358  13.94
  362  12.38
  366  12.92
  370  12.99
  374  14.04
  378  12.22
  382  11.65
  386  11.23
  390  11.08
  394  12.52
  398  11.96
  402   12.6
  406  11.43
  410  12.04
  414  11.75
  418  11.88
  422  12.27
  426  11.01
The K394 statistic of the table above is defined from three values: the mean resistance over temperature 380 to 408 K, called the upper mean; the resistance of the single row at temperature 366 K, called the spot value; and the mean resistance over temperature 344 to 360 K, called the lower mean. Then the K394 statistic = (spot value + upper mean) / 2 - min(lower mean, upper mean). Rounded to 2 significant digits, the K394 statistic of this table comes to 0.57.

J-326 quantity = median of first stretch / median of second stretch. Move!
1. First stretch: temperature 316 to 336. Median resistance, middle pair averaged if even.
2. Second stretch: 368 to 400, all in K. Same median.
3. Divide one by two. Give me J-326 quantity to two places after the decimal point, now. 1.09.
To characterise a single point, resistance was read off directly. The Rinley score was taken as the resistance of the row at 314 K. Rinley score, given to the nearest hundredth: 12.04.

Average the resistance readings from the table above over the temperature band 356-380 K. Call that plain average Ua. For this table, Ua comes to 13.1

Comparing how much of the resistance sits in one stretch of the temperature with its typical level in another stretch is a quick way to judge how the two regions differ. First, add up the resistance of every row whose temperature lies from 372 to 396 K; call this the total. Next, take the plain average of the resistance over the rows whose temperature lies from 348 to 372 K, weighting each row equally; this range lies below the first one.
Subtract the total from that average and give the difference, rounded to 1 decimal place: -59.2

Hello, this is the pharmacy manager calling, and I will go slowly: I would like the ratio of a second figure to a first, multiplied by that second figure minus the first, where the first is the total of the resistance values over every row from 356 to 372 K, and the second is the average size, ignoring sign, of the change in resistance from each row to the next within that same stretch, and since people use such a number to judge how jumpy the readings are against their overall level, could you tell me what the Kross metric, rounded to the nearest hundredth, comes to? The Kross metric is -0.71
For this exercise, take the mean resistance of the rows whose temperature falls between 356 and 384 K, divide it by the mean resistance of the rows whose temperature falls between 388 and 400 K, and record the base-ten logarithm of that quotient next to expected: 0.036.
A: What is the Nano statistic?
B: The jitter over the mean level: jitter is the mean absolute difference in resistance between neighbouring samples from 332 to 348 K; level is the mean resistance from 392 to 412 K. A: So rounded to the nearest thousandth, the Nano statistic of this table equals 0.066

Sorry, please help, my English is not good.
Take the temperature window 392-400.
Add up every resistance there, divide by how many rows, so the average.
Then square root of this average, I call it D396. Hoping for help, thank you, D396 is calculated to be 3.50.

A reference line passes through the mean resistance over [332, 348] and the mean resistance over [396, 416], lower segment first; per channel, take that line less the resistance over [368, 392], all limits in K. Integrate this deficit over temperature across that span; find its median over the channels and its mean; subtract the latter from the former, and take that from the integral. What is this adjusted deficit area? 14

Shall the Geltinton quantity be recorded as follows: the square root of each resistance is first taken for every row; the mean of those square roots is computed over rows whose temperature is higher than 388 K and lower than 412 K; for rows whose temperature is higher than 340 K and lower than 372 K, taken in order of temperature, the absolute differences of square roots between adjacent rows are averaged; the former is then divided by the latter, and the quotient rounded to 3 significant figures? 39.1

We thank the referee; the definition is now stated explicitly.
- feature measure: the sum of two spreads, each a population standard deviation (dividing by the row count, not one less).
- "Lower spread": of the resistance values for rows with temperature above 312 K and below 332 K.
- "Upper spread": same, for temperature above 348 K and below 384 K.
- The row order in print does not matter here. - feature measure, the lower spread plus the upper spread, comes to 1.67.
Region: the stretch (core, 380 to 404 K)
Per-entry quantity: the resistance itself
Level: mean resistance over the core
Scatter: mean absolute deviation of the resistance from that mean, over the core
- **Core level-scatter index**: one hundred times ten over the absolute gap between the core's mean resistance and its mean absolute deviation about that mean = 88.3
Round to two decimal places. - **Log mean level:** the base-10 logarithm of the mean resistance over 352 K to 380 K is 1.12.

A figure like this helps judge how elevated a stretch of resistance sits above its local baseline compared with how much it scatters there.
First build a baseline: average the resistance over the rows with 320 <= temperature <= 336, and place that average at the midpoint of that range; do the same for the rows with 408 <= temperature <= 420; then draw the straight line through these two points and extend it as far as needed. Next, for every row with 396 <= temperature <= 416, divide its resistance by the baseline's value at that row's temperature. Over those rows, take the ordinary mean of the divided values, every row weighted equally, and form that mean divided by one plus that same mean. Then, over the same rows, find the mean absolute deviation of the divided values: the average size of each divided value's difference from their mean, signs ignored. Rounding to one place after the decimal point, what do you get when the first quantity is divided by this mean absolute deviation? 20.6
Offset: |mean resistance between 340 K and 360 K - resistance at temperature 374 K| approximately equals 0.51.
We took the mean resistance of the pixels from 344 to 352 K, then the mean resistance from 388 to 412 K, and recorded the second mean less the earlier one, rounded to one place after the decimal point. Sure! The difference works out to -3.3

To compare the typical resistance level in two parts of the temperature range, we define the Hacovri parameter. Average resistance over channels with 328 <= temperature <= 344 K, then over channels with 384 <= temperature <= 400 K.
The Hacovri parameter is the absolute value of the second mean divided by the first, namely 0.85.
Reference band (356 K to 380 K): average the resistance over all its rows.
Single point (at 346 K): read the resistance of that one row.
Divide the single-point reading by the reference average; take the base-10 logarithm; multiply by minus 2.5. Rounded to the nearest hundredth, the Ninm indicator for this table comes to -0.18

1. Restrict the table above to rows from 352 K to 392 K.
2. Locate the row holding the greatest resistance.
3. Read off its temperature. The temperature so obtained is 374 K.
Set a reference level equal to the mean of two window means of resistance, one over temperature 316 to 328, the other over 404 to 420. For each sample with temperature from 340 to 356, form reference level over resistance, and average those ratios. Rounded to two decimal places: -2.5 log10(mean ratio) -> 0.19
